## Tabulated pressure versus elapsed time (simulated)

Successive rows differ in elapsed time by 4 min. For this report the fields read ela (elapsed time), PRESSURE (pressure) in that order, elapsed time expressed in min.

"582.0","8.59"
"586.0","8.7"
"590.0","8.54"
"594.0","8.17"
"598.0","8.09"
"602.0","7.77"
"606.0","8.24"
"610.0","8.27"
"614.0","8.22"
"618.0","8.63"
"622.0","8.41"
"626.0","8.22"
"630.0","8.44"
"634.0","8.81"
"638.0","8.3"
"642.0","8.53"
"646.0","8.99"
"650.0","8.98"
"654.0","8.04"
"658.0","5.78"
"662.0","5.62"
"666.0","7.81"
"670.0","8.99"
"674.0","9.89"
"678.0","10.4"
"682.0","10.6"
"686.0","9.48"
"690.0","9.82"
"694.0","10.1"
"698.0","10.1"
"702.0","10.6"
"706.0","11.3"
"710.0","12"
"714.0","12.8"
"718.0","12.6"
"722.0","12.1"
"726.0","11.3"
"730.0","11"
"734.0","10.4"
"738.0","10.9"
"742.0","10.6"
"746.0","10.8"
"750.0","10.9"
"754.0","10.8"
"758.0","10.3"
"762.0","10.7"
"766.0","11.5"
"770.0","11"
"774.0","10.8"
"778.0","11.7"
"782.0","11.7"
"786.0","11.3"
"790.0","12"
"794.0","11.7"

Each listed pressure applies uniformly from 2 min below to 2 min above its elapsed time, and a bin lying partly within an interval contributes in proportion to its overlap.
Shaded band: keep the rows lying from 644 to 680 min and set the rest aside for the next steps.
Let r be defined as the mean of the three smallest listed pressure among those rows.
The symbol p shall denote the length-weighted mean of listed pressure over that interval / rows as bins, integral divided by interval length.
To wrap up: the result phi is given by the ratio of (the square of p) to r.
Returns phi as 10.7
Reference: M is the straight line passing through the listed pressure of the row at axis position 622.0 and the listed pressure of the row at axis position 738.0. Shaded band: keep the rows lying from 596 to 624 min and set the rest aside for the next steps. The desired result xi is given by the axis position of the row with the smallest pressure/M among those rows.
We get 602.0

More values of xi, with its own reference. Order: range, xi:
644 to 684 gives 662.0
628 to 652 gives 638.0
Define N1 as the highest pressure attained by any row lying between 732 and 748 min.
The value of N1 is 10.9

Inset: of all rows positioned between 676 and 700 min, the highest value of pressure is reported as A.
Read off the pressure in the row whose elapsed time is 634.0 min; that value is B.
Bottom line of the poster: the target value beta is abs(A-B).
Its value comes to 1.8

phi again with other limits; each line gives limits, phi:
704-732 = 12.6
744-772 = 11.1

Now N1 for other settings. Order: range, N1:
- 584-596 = 8.7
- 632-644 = 8.81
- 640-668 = 8.99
